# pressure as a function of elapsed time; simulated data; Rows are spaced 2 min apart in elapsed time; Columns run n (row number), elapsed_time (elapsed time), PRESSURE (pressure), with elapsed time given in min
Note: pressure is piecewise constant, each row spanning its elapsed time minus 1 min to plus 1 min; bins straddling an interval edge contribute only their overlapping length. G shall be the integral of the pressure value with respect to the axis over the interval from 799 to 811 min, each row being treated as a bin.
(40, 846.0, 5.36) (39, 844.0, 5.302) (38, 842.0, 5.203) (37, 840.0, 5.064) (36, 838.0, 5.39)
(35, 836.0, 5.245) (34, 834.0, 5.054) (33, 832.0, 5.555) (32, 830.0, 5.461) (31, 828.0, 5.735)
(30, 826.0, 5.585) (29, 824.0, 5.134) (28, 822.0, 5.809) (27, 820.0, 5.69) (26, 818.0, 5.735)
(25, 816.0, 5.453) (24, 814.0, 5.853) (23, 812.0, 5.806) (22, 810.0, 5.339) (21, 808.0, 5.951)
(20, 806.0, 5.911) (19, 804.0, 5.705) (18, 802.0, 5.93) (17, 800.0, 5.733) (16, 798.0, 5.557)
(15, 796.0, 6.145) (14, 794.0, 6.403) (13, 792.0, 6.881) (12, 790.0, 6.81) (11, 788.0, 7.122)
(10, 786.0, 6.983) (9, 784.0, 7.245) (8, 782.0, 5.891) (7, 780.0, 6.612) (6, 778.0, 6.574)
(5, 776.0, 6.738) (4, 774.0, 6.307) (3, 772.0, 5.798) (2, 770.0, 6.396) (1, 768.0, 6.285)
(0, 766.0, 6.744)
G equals 69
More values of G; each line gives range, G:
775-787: 80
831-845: 74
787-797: 67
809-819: 56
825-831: 34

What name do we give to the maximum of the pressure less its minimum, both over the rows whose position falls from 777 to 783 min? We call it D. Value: 0.72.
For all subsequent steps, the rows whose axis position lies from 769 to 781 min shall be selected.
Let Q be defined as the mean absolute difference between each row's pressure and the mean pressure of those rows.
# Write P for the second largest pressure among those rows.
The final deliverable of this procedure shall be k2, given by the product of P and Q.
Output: 1.6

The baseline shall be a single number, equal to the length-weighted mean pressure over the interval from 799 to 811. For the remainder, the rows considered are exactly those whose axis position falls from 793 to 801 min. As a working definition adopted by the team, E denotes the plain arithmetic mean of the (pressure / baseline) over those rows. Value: 1.03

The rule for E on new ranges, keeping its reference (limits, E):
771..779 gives 1.10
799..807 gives 1.01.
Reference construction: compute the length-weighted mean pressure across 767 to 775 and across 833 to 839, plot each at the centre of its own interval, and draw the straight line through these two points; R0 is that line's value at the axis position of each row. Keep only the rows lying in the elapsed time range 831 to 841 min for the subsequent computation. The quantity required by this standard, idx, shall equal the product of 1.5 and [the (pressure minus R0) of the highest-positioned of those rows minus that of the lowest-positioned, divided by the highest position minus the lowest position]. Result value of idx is -0.070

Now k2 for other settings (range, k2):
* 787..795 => 1.4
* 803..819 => 1.0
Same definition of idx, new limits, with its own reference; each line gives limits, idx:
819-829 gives 0.031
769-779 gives 0.056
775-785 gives 0.117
